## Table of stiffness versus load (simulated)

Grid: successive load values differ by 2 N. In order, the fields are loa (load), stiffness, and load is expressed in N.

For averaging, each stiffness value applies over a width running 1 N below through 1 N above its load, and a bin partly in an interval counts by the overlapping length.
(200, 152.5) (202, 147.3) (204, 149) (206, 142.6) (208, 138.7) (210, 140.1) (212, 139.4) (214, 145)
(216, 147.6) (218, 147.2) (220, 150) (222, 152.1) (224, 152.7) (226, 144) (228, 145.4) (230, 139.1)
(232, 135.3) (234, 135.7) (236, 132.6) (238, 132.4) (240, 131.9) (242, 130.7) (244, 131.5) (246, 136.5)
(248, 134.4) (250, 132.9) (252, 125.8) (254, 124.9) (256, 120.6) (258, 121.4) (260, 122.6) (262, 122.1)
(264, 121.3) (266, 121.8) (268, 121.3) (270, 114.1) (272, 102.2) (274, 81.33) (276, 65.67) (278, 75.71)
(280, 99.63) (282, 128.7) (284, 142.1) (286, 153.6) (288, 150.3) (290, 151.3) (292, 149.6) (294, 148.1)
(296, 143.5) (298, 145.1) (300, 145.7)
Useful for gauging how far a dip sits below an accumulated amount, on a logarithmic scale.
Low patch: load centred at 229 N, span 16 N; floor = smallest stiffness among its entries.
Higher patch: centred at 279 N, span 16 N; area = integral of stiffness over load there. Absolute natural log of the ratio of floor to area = 2.55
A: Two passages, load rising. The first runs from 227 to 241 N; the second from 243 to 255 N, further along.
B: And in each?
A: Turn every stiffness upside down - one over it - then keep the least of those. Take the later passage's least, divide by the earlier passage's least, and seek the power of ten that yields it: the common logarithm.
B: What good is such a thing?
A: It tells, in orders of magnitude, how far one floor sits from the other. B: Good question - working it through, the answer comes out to 0.027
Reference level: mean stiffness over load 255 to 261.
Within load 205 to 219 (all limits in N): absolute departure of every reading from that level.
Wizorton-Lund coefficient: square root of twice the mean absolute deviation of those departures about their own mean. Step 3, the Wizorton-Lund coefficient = 2.5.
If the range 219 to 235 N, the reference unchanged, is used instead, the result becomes 3.4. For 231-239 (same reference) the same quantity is 1.7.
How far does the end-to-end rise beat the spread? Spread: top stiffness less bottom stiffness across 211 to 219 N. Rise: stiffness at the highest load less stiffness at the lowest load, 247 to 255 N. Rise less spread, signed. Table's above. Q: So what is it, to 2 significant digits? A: -18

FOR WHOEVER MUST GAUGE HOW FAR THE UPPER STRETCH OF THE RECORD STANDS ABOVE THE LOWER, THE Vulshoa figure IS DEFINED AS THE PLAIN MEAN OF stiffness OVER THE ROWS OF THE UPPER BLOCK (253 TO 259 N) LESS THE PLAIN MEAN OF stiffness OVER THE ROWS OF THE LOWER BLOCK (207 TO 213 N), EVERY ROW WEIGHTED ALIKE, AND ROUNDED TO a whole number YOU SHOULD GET -17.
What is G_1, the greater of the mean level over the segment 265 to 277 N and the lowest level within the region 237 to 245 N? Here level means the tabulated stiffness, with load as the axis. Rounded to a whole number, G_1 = 131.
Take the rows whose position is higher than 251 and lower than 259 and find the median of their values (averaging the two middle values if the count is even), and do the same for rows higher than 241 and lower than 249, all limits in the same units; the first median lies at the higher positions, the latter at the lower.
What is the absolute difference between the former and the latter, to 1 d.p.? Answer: 9.8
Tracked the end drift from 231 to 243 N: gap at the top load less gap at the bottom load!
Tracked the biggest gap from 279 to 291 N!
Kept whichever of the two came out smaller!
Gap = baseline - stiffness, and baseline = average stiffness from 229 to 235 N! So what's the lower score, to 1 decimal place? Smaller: 4.6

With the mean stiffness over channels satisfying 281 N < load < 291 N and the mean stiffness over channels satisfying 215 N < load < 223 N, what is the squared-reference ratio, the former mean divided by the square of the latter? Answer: 0.0065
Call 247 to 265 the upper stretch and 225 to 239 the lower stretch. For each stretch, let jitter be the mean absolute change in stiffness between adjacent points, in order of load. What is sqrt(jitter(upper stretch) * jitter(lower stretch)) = 2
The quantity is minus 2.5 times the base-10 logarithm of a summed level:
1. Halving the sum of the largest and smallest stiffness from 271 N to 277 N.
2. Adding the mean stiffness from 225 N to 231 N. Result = -5.89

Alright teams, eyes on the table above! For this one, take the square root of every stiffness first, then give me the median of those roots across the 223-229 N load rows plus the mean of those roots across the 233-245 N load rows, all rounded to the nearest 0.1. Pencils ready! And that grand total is 23.6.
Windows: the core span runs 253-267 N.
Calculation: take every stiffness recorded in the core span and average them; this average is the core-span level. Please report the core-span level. 122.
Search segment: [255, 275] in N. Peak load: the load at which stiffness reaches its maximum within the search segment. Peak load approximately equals 260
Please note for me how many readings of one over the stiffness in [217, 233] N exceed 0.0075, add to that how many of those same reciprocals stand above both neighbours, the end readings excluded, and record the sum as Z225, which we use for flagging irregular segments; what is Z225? 1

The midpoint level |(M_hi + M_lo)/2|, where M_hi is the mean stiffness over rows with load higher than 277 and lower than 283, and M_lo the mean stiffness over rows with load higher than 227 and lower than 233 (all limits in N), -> 121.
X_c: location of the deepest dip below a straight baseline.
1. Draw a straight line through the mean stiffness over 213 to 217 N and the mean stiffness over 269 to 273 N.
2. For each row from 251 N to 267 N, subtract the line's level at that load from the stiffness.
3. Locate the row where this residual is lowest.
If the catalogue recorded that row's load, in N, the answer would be 256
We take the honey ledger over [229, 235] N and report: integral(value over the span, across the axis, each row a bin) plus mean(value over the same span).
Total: 957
